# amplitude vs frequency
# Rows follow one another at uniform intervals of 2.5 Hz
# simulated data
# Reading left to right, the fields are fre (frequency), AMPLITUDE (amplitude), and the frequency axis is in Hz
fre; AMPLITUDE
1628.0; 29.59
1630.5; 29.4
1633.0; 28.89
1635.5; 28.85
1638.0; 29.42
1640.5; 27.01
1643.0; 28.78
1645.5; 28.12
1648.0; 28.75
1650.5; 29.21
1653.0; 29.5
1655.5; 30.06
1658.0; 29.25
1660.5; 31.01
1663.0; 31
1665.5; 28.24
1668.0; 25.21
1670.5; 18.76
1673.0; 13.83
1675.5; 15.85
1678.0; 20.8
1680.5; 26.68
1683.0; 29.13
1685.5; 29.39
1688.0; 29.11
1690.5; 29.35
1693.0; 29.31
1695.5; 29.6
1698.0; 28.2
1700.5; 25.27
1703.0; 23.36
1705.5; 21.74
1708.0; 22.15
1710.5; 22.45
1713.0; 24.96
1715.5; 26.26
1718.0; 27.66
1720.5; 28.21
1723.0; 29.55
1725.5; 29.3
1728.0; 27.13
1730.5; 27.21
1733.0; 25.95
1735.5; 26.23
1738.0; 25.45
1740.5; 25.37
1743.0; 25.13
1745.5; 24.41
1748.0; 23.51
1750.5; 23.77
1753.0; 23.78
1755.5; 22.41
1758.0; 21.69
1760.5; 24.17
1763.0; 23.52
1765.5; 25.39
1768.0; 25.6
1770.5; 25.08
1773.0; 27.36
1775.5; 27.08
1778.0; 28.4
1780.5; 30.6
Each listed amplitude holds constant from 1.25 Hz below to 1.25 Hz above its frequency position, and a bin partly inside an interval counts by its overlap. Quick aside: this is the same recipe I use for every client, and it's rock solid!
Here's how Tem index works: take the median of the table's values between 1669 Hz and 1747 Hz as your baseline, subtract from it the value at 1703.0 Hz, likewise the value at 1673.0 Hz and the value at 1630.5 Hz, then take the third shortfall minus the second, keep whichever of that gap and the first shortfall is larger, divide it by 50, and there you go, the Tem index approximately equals 0.057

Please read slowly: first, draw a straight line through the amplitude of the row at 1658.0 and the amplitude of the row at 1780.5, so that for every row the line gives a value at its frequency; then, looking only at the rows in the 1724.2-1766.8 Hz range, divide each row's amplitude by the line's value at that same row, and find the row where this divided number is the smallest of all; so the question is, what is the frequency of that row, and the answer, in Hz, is 1758.0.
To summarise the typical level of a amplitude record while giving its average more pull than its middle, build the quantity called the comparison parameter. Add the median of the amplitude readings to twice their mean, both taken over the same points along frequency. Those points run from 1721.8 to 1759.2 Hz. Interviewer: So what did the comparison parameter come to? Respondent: 76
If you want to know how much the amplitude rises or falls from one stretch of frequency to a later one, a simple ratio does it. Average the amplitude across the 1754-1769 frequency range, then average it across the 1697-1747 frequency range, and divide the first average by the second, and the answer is 0.92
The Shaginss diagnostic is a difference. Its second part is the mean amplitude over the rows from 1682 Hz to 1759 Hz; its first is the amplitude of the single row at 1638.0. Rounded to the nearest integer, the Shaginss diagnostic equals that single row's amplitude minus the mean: 3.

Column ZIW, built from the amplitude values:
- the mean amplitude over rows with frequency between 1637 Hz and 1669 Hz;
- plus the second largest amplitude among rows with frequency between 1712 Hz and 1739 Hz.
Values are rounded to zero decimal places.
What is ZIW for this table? 58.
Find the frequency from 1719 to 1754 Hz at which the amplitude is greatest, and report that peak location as 1723.0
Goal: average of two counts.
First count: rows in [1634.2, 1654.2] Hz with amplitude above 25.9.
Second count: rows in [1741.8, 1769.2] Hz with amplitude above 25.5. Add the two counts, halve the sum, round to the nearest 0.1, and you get 4.5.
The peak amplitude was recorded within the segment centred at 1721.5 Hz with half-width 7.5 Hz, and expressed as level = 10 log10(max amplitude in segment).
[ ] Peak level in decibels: 14.7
